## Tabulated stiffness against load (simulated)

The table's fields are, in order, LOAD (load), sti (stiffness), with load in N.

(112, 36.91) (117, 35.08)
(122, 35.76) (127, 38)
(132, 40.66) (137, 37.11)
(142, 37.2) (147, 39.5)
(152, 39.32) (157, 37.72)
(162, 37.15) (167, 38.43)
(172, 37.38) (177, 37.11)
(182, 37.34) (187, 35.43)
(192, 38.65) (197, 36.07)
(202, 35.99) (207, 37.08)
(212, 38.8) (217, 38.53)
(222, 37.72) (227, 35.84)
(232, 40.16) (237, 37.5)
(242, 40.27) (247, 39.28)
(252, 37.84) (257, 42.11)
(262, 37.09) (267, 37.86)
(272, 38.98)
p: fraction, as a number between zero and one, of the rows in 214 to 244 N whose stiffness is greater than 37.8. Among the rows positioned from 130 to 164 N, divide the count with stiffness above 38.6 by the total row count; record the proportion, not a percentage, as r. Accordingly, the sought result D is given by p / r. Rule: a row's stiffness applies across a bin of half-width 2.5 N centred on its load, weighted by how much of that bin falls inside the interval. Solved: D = 1.17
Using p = 0.50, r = 0.43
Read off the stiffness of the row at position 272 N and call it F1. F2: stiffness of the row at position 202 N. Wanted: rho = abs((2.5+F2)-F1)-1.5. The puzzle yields -1.0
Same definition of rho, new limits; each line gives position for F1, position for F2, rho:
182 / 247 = 2.9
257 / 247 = -1.2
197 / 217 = 3.5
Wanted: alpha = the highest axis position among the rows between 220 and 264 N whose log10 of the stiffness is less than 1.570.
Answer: 262 N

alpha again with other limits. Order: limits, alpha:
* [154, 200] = 197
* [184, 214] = 207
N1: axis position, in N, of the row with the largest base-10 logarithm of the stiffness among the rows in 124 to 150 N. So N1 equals 132 N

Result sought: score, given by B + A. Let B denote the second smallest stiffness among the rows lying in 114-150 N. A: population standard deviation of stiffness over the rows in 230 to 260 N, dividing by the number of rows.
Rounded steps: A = 1.56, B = 35.76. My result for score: 37.3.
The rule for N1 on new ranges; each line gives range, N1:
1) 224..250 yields 242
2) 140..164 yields 147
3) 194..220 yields 212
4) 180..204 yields 192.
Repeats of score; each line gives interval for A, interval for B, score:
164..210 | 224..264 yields 38.1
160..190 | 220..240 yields 38.4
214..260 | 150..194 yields 38.9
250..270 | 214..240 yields 39.5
